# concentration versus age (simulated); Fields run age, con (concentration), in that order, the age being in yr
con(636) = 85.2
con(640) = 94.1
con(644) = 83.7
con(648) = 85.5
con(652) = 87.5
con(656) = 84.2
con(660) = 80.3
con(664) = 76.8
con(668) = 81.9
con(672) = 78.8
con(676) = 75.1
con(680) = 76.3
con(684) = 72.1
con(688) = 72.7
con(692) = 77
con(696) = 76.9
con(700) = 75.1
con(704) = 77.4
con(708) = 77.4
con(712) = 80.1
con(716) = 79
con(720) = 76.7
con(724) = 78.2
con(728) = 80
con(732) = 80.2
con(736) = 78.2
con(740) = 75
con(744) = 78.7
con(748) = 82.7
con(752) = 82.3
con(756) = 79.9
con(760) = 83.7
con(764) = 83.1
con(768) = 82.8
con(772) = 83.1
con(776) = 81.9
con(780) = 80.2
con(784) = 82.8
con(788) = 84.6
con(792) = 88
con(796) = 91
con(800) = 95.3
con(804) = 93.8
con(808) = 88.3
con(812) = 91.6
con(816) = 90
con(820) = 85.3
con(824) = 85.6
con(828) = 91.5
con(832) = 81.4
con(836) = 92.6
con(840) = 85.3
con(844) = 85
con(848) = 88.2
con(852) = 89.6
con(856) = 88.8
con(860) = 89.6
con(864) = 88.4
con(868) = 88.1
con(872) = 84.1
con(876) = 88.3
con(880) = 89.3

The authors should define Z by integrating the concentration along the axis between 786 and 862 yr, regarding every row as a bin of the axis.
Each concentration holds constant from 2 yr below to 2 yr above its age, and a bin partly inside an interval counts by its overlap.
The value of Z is 6742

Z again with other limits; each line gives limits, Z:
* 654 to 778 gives 9790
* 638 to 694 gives 4504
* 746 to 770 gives 1978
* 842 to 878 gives 3160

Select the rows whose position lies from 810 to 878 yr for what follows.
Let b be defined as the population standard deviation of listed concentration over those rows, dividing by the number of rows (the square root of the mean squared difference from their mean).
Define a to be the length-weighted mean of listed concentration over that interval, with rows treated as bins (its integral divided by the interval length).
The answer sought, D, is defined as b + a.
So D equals 90.8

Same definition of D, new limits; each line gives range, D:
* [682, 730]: 79.3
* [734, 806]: 88.9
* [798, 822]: 94.1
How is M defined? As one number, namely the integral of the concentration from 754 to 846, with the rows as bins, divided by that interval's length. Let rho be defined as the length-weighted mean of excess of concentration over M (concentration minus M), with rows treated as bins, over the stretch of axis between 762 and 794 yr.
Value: -3.1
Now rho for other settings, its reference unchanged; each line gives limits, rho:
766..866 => 1.0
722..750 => -7.4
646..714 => -7.8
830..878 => 1.1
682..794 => -6.7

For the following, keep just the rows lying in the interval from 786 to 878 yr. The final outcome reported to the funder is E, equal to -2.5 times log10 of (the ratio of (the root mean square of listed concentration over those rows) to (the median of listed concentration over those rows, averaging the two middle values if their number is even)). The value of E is -0.003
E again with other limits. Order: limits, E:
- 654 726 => -0.006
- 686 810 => -0.020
